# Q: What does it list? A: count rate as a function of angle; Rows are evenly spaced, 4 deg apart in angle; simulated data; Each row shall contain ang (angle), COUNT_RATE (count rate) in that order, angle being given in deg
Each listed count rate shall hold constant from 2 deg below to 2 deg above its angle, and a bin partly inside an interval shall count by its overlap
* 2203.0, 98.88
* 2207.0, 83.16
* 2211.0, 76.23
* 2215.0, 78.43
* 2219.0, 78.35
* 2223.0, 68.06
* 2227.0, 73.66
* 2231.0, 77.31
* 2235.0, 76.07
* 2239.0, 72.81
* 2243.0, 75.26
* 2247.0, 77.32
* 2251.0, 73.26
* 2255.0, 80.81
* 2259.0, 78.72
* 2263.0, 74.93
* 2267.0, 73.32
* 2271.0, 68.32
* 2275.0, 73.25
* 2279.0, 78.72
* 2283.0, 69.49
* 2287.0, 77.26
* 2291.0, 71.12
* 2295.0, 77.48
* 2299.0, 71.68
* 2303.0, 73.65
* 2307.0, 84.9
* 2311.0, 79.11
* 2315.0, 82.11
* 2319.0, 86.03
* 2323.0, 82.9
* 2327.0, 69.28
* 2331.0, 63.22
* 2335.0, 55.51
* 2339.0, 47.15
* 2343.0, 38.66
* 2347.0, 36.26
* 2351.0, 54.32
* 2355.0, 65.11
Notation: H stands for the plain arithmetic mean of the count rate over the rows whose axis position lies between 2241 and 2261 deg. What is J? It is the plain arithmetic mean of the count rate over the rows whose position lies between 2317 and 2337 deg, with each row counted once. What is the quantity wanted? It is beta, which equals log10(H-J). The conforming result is 0.8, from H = 77.1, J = 71.4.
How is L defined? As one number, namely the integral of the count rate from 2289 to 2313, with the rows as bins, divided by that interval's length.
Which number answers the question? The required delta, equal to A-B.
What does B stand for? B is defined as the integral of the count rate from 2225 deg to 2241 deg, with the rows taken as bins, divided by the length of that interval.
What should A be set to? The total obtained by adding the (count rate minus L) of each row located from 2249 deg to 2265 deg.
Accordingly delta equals -73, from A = 2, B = 75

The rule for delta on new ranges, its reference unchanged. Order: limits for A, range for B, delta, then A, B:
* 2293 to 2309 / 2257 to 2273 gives -71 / 2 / 74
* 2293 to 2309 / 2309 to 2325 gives -80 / 2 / 83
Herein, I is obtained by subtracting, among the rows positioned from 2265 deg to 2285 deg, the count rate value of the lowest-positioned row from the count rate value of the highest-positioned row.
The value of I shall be -4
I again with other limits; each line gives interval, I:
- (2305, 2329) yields -16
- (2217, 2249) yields -1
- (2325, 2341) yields -22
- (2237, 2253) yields 0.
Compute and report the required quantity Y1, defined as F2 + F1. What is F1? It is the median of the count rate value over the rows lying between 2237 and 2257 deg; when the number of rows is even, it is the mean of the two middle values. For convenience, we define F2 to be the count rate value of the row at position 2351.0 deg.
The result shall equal 130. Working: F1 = 75.3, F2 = 54.32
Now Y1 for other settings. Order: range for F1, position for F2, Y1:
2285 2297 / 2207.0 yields 160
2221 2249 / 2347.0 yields 112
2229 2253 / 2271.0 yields 144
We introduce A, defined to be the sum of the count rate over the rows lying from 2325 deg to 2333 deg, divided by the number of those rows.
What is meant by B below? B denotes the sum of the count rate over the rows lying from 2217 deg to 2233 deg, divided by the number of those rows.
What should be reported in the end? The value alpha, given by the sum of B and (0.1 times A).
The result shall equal 81.0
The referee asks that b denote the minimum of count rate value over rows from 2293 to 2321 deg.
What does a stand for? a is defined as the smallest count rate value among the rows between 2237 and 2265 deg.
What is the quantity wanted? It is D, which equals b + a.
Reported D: 144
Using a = 72.81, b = 71.68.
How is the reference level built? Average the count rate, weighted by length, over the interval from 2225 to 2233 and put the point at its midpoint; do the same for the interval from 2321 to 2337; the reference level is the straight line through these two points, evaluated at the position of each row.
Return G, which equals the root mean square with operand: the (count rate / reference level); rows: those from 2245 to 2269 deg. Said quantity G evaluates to 1.04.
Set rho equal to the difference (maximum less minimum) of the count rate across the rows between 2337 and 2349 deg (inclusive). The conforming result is 11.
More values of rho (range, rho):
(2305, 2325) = 7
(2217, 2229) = 10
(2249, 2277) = 12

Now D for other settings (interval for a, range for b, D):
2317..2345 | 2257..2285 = 107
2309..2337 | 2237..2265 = 128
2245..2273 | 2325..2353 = 105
